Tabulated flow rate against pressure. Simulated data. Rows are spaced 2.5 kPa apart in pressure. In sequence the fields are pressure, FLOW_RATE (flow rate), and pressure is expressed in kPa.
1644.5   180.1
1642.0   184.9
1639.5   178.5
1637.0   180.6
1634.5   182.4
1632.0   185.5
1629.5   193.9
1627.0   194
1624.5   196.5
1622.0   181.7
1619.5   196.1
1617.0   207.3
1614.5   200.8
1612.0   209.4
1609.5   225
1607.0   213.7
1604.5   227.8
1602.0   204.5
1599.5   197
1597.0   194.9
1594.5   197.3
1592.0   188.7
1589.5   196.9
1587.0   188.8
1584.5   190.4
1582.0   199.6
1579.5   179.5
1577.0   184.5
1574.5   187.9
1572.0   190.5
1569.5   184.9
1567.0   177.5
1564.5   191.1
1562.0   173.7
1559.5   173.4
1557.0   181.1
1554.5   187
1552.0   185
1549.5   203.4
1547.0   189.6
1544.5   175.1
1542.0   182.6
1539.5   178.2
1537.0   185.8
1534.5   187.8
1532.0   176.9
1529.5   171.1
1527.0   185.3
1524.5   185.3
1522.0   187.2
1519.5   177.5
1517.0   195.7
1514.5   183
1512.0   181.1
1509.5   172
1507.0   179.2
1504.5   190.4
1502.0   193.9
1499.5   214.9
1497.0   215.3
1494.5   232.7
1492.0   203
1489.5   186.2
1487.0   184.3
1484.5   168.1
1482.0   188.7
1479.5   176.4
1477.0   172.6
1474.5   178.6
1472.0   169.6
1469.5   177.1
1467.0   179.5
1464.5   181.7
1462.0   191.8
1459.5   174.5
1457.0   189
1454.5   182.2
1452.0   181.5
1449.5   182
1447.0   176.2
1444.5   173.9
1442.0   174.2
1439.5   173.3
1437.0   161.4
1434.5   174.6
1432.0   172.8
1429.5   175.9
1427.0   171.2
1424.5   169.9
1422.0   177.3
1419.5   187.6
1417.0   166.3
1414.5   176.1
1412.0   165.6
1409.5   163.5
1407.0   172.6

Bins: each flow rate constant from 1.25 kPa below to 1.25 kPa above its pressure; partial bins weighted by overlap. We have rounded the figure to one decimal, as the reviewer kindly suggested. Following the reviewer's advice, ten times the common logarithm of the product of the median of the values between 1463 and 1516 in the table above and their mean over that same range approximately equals 45.3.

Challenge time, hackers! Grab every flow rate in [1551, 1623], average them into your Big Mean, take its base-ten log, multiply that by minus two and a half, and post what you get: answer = -5.72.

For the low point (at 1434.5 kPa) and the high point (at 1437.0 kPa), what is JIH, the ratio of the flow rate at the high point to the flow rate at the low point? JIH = 0.92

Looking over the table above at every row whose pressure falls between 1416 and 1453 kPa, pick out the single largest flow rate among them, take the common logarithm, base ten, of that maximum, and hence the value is 2.273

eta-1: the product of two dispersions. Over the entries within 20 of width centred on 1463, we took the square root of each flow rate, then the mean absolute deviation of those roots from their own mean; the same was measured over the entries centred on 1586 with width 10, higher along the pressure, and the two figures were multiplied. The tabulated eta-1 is 0.032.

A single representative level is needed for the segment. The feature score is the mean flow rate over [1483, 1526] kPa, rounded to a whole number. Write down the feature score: 191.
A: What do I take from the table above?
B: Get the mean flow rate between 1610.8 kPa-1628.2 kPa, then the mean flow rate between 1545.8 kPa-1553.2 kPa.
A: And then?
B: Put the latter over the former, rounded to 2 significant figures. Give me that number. 0.97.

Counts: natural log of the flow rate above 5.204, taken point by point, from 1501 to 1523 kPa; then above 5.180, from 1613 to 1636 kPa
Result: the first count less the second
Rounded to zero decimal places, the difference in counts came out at -4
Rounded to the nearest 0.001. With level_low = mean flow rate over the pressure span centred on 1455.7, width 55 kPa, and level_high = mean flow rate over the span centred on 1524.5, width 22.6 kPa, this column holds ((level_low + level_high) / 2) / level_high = 0.984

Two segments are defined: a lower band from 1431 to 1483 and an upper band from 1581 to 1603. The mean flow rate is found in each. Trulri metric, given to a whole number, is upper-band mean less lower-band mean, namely 18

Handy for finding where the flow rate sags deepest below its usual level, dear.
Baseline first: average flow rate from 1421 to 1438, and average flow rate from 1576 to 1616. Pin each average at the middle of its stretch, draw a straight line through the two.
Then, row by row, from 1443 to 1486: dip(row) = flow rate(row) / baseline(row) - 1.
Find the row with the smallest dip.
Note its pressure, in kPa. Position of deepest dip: 1484.5 kPa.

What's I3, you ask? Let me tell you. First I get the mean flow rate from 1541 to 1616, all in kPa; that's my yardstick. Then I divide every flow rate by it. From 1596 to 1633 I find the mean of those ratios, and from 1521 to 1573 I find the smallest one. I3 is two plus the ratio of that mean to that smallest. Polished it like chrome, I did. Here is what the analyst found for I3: 3.18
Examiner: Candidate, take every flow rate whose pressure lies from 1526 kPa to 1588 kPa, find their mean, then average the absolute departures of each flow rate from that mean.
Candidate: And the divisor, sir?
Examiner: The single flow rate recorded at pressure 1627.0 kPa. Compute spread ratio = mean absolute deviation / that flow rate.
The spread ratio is 0.03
